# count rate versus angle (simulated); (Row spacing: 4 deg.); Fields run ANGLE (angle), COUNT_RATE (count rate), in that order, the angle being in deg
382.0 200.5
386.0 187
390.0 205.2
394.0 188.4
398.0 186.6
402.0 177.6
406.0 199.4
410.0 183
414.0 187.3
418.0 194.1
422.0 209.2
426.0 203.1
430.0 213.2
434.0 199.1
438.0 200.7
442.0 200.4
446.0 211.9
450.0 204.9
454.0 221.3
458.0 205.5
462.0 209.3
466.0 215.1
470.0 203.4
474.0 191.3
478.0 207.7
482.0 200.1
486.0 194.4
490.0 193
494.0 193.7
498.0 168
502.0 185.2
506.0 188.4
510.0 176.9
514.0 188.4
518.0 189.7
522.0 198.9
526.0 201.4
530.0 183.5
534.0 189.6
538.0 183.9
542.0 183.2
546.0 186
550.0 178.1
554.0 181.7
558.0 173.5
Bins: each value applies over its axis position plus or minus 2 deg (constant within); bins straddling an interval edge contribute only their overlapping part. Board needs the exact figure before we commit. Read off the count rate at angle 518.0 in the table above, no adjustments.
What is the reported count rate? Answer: 189.7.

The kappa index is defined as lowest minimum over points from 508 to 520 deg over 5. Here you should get 35.4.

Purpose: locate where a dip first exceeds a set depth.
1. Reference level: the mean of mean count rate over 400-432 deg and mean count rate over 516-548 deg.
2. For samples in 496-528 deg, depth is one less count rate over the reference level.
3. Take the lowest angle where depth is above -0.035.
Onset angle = 498.0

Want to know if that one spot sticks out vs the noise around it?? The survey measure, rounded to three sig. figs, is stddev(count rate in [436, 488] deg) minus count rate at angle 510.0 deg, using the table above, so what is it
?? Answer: -169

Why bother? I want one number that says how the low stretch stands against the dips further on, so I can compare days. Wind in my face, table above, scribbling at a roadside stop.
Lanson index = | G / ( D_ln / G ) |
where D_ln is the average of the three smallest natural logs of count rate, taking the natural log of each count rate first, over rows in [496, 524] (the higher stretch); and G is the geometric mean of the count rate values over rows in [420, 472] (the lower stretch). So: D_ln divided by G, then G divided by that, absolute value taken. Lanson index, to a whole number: 8312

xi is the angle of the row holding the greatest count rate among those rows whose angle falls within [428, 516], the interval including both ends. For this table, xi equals 454.0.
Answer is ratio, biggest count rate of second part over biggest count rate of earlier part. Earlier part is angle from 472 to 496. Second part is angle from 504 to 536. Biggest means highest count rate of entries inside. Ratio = 0.97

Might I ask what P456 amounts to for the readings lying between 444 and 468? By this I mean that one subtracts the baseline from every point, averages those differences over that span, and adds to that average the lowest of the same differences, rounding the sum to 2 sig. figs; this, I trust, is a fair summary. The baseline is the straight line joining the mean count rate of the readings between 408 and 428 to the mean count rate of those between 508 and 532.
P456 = 29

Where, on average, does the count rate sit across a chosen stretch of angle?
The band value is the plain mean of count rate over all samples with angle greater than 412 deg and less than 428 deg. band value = 198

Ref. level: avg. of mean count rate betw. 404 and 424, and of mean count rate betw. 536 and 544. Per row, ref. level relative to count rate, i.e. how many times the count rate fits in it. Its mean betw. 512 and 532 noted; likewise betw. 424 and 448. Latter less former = -0.060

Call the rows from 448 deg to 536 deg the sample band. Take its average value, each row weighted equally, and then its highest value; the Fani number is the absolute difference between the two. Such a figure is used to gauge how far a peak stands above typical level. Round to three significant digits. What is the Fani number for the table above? 25.4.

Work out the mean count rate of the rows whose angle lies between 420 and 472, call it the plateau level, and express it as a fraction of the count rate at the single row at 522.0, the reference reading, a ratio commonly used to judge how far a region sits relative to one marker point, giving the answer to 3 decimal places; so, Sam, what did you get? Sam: 1.043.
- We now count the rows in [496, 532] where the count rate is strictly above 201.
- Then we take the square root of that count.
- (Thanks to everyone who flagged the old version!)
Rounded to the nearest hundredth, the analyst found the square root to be 1.00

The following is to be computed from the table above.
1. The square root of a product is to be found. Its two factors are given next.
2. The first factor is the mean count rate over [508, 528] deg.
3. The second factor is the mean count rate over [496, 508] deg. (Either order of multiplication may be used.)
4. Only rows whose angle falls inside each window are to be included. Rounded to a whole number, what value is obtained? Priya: 186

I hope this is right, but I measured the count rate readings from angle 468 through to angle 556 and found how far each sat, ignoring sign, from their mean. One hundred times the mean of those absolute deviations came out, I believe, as 727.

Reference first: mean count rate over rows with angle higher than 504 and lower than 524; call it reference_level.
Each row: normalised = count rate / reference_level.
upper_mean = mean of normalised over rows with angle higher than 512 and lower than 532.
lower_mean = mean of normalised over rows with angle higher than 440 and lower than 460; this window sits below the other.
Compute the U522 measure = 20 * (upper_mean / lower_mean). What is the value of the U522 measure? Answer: 18.4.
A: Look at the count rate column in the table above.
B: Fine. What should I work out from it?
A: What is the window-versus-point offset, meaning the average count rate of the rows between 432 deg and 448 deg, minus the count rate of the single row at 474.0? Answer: 12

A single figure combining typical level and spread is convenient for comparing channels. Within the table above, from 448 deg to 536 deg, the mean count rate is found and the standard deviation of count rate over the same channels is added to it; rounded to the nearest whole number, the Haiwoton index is 208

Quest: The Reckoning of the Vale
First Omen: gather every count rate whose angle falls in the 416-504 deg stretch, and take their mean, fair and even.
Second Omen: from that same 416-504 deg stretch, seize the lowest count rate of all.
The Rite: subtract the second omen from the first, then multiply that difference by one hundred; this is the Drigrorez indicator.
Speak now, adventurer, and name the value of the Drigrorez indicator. 3312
